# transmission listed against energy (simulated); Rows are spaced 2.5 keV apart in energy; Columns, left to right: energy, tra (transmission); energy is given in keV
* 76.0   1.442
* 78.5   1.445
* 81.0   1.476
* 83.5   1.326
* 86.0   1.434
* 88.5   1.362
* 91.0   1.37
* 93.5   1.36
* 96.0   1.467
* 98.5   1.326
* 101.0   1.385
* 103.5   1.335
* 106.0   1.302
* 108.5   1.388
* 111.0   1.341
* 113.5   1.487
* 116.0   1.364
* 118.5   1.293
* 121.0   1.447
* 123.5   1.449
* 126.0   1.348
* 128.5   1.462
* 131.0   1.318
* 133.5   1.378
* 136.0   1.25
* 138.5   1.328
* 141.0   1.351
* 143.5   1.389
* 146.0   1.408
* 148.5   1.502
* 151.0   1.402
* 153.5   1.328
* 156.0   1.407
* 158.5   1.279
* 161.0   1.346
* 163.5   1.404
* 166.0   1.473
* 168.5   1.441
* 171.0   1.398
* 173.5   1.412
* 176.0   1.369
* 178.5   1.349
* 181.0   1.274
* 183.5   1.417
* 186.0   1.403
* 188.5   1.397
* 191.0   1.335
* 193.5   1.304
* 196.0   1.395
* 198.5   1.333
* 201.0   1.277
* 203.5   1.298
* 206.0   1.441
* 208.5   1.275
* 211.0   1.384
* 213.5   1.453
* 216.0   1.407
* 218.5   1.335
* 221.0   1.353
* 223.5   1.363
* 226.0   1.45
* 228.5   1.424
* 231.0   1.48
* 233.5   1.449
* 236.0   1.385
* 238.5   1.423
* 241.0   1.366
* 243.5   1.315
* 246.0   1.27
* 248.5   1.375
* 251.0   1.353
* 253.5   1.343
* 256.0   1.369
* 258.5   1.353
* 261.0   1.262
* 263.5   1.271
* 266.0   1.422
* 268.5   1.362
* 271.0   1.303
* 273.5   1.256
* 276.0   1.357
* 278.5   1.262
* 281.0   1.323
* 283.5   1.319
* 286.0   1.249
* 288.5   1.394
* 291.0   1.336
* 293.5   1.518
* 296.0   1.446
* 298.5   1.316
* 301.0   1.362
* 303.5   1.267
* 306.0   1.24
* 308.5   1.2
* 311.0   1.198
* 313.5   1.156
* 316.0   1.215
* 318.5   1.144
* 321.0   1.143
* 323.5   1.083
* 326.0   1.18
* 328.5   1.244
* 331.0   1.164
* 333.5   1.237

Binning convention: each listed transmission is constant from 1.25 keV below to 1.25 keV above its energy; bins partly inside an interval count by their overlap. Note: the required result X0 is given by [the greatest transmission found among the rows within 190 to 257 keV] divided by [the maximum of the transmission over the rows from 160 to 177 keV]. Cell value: 1.00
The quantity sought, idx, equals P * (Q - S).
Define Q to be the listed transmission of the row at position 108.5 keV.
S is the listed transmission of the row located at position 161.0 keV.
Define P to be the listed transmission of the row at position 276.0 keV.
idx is 0.06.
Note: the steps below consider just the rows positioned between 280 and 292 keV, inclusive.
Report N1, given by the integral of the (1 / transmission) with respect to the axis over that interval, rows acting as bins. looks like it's 9.1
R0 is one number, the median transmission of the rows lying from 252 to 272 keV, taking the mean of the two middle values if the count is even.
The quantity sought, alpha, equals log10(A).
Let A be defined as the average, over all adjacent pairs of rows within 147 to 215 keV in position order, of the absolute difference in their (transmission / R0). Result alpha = -1.30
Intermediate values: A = 0.051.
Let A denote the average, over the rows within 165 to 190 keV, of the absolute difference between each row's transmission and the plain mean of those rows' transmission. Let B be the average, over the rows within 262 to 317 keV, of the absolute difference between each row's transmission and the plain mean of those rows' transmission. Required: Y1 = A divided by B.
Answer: 0.54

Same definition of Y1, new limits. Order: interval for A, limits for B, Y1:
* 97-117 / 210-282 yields 0.84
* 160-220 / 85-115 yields 1.13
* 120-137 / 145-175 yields 1.52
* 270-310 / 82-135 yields 1.29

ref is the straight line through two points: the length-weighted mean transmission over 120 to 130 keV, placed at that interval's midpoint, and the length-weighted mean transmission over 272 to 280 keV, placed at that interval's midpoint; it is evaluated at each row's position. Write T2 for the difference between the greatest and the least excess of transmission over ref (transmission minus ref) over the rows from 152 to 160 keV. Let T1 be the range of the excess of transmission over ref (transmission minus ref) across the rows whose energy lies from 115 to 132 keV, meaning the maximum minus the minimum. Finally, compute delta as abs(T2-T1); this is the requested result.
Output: 0.052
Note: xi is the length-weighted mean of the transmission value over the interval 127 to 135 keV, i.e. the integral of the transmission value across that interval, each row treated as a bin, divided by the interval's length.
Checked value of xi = 1.38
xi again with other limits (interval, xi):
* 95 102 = 1.39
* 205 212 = 1.36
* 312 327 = 1.15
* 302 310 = 1.24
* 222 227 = 1.40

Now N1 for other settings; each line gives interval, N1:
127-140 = 9.7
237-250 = 9.6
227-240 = 9.1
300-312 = 9.6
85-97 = 8.6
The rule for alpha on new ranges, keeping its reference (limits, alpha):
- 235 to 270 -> -1.41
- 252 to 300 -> -1.25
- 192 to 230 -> -1.29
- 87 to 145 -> -1.24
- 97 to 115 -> -1.28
